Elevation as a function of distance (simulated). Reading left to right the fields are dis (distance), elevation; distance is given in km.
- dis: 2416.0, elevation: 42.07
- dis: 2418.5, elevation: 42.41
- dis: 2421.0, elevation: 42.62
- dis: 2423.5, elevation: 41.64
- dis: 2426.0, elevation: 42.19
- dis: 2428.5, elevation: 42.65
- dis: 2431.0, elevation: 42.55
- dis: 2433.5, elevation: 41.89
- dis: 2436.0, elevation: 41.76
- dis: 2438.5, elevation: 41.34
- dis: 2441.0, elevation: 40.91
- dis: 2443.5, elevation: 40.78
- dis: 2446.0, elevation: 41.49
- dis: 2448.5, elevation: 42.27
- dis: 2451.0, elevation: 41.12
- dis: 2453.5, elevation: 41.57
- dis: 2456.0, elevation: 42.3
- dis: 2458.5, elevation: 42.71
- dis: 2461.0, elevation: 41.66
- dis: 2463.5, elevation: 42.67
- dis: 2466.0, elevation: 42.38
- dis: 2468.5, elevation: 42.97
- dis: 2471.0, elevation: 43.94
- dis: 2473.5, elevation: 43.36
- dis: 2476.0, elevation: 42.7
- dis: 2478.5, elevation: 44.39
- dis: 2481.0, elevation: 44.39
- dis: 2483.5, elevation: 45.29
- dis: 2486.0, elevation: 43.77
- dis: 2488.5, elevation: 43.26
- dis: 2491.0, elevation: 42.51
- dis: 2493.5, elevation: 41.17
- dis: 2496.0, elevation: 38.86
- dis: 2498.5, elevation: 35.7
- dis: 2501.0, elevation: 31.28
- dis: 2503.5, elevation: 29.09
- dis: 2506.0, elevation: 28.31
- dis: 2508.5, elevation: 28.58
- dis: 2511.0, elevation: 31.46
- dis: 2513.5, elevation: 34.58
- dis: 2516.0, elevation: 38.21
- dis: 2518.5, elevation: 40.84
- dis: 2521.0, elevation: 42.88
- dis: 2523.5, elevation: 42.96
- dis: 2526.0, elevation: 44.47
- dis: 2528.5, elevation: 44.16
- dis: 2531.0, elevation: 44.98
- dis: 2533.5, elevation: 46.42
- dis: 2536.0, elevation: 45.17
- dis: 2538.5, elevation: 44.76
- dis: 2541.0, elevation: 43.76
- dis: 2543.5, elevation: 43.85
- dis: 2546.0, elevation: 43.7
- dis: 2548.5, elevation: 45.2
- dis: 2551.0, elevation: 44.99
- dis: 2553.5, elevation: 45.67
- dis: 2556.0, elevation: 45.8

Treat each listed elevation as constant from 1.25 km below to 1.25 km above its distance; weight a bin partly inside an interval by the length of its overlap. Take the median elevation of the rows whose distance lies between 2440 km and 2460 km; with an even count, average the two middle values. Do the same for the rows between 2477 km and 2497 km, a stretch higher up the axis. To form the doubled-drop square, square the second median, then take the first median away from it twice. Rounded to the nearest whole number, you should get 1810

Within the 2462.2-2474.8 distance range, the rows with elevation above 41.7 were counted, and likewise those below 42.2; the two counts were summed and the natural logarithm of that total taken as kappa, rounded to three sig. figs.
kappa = 1.61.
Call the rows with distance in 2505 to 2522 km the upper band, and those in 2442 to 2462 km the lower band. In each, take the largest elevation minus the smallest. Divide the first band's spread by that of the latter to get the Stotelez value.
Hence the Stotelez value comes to 7.5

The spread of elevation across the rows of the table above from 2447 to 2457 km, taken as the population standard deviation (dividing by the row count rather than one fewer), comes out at 0.50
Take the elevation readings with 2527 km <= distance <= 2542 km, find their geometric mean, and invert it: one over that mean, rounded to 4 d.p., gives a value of 0.0223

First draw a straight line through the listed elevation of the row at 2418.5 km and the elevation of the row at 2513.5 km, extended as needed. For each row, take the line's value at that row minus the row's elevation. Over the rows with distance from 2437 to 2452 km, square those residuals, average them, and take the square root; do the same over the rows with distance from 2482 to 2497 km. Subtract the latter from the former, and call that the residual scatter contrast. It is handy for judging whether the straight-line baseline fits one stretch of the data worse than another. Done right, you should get -4.9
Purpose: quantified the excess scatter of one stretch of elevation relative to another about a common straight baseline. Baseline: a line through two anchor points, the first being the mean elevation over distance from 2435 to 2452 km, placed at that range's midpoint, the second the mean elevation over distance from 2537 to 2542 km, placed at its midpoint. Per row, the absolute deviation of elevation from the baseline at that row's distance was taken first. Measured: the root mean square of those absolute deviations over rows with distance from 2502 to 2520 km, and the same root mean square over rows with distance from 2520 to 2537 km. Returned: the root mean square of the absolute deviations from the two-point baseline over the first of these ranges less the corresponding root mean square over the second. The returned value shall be 10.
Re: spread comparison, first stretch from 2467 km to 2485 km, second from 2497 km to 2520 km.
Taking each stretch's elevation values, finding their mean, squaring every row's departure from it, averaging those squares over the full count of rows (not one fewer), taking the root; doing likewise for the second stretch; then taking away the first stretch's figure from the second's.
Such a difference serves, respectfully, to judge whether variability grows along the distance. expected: 3.4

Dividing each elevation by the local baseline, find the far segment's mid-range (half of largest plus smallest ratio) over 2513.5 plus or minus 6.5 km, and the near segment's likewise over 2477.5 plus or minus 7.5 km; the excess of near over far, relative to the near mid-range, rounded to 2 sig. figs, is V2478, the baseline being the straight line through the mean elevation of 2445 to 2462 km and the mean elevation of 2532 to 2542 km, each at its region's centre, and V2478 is 0.23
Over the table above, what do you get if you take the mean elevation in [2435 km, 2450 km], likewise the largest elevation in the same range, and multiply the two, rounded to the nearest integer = 1751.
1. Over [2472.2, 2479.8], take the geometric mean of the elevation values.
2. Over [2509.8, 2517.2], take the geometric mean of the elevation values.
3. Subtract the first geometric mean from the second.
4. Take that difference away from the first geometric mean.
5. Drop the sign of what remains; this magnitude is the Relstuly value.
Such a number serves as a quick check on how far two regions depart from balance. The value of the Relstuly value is 52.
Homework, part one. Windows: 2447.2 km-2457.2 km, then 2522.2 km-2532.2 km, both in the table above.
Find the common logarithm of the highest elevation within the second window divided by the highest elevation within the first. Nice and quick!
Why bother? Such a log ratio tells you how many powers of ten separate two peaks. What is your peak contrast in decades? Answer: 0.027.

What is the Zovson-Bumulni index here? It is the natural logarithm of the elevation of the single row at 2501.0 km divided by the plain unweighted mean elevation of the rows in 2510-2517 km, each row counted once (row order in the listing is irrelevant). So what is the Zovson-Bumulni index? -0.11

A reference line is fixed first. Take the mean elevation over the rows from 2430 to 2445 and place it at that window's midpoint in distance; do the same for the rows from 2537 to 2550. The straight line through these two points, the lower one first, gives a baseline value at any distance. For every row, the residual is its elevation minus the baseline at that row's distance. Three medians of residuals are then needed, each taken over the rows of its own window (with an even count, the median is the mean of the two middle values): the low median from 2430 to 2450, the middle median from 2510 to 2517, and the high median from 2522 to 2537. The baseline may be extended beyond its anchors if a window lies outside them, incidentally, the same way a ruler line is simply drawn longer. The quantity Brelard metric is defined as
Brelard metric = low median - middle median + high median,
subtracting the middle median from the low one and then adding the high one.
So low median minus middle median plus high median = 10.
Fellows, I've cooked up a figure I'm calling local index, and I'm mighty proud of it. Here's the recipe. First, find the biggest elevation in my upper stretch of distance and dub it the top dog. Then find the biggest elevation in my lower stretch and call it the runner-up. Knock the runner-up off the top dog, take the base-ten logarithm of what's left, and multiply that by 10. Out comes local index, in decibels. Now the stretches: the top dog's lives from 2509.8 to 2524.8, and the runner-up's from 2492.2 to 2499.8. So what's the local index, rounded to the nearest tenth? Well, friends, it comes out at 2.5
